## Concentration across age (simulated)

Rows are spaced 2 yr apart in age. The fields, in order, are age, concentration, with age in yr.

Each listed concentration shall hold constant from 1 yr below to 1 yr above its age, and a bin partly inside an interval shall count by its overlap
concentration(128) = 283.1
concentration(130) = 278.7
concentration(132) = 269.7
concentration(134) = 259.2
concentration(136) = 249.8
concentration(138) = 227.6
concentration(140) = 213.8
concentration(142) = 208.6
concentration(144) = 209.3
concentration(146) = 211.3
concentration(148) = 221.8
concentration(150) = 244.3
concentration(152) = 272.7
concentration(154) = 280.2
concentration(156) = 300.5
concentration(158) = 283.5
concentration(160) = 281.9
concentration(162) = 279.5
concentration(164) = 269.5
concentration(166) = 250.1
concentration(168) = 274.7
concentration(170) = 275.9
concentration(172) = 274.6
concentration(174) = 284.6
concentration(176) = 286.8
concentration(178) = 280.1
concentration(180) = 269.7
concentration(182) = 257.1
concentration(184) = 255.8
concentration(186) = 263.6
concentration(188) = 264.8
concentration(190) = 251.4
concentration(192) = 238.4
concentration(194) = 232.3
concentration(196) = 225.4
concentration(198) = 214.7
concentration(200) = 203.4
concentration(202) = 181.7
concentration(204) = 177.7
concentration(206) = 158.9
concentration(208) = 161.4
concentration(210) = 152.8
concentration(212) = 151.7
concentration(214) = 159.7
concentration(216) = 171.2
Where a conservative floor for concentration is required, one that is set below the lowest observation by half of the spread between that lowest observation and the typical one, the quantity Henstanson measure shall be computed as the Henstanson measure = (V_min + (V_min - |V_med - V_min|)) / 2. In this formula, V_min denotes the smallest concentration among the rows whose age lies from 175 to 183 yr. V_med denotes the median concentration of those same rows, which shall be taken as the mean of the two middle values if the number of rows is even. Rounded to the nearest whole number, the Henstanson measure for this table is 248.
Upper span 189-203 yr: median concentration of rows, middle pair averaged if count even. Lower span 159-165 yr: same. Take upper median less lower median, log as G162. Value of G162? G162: -54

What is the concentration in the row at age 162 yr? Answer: 279.5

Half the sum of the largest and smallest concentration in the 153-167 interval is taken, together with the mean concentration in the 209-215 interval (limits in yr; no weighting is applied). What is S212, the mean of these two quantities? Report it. 215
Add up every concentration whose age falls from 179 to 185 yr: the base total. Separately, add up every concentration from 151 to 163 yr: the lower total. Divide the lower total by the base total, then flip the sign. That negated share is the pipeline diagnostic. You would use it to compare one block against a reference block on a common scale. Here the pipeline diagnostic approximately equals -2.2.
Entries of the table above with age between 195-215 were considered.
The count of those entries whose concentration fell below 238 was 10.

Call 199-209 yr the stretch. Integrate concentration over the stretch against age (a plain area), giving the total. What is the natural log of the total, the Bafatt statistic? 7.48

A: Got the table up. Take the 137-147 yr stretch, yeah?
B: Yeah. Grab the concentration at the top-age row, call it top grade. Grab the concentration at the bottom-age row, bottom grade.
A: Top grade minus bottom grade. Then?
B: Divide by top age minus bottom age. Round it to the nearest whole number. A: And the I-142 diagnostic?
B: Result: -2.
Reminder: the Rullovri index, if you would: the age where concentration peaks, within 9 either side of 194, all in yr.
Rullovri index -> 188 yr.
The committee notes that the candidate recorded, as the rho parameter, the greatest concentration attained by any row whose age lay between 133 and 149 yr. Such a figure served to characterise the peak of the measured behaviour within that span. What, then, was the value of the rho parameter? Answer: 259.2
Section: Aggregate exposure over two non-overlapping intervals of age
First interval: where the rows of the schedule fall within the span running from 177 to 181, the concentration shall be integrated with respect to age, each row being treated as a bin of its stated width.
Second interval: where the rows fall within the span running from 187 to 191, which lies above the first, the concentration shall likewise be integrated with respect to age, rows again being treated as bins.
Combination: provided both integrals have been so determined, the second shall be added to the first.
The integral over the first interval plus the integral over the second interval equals 2132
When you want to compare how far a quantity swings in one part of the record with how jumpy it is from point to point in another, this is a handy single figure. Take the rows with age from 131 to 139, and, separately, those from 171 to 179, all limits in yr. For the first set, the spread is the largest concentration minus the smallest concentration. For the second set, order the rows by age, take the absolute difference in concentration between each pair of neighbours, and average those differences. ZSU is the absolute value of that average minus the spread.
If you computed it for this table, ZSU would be 36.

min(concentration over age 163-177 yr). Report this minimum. 250.1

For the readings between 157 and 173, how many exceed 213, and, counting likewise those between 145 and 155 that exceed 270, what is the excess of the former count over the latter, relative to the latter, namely 3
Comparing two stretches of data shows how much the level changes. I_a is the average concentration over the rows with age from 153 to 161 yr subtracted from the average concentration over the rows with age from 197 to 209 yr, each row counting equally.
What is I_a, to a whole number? -104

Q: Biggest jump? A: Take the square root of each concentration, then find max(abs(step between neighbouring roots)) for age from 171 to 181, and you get 0.31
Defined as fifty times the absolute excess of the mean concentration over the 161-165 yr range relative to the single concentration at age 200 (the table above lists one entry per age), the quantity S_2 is 3555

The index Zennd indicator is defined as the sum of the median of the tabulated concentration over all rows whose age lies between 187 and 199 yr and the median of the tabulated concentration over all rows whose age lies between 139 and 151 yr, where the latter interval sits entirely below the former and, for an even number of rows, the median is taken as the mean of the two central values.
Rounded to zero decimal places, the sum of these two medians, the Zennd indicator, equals 448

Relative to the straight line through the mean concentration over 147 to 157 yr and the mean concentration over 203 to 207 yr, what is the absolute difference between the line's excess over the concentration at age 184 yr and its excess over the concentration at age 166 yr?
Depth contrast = 38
